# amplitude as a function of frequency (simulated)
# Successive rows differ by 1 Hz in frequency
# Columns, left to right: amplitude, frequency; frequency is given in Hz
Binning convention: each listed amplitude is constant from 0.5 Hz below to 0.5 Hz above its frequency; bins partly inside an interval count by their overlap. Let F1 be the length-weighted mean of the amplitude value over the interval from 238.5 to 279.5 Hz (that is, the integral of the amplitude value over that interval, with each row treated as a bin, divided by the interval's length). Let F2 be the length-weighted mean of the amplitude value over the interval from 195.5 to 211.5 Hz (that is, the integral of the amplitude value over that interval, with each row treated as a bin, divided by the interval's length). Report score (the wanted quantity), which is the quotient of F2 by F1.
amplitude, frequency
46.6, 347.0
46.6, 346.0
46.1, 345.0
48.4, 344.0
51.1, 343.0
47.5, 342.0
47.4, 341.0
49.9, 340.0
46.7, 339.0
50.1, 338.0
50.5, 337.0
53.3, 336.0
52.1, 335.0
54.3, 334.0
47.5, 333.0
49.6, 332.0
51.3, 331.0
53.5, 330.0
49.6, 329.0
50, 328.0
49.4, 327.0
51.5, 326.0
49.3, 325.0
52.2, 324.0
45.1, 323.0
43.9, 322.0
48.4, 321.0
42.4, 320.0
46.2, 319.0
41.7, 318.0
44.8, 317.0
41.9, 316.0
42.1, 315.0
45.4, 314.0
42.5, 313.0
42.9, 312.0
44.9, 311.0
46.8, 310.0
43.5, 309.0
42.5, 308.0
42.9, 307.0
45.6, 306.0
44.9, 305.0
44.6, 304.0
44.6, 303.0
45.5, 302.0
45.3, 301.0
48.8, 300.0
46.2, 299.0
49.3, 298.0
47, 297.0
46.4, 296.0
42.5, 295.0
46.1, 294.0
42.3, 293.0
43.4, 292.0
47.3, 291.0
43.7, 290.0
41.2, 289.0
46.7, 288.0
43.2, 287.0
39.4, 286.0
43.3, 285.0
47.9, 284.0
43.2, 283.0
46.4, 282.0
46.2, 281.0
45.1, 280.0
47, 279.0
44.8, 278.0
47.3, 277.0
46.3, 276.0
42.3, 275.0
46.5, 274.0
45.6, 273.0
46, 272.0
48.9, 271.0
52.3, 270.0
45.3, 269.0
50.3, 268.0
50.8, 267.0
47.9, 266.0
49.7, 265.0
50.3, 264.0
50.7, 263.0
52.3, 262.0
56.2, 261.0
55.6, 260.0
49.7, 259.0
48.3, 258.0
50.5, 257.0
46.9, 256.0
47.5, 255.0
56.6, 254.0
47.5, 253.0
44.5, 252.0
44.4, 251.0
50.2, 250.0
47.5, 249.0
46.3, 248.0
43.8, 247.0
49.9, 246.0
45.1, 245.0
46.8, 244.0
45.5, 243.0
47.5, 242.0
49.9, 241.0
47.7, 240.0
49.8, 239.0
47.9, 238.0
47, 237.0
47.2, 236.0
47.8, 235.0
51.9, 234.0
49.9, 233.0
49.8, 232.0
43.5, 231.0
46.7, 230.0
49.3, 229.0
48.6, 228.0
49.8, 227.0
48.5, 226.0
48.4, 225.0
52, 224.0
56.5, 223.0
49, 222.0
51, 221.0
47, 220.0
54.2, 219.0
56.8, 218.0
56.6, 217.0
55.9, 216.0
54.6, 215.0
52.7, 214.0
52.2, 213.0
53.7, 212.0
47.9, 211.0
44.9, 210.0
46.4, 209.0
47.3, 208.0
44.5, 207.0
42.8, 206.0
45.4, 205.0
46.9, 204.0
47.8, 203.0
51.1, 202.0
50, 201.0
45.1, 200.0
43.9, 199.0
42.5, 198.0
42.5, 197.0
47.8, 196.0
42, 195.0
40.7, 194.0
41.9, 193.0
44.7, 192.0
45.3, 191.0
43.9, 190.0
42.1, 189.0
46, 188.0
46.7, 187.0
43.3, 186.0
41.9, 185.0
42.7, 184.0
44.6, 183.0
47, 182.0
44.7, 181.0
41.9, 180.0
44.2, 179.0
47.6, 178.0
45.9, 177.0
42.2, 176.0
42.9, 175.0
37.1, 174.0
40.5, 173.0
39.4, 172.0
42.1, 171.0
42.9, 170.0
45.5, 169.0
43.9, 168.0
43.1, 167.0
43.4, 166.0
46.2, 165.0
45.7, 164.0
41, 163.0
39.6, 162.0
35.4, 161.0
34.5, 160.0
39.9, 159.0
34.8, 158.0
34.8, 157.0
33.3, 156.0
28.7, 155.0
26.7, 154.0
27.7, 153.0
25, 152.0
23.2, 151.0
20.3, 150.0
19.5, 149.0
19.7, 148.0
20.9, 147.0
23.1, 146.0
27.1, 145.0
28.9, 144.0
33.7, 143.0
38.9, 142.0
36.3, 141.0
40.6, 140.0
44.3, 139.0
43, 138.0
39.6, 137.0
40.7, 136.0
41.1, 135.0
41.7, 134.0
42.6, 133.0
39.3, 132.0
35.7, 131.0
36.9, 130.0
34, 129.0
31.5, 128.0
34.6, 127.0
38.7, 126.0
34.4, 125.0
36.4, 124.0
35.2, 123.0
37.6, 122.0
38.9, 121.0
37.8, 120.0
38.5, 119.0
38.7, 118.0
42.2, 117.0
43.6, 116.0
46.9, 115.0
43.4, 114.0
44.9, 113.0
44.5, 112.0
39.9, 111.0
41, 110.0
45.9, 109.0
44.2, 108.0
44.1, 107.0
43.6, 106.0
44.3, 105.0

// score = 0.95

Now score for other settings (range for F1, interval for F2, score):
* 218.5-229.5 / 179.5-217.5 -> 0.92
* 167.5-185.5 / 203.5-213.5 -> 1.09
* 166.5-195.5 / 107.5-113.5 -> 1.00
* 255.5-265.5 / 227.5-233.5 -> 0.94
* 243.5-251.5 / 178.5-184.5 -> 0.95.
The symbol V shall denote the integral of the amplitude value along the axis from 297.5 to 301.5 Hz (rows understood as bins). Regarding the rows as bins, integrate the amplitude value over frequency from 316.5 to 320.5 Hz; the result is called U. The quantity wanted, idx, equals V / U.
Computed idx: 1.1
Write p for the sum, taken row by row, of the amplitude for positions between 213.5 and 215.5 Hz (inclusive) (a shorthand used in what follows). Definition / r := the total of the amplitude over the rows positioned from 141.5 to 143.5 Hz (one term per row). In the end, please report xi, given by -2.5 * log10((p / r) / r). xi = 4.23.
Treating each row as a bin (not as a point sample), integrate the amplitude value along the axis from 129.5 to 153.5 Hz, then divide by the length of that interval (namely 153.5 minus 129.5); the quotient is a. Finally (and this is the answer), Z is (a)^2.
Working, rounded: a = 32.9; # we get 1083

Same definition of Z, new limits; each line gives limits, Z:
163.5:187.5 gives 1897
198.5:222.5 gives 2449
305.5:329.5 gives 2084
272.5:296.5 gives 2003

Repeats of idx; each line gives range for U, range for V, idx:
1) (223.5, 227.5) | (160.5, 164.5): 0.8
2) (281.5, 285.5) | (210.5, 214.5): 1.1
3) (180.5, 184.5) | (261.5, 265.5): 1.1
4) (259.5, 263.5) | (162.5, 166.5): 0.8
